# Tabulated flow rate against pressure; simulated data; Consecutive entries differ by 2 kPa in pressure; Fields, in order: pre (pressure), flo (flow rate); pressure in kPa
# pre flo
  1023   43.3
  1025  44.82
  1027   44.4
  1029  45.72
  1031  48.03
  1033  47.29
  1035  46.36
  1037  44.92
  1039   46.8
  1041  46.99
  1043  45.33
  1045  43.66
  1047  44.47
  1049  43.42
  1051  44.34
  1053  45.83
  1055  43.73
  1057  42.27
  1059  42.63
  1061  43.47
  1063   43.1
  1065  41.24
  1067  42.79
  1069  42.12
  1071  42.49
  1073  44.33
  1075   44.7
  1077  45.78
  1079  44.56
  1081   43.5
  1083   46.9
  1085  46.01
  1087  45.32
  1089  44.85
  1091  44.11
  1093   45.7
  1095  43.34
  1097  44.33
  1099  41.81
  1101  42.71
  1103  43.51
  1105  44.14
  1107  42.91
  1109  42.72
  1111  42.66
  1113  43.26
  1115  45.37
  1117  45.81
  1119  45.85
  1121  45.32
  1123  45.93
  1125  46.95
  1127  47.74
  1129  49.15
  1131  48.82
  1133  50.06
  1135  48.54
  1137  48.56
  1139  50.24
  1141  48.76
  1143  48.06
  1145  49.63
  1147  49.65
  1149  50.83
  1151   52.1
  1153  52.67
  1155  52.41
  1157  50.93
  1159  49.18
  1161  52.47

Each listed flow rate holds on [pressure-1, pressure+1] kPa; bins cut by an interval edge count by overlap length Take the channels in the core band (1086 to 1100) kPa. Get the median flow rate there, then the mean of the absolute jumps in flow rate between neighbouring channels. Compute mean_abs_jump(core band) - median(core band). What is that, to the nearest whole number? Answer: -43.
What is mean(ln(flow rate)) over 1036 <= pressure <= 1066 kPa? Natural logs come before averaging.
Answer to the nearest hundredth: 3.79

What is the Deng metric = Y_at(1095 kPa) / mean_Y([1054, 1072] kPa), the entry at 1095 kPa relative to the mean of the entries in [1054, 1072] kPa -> 1.02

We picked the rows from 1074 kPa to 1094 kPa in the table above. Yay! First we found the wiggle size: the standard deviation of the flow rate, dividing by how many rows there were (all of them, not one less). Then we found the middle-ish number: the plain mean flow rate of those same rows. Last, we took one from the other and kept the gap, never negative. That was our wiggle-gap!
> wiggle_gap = 44.2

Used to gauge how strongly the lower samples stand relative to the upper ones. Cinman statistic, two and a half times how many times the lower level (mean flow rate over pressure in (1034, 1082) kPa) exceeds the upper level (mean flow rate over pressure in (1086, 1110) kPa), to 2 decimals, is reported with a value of 2.52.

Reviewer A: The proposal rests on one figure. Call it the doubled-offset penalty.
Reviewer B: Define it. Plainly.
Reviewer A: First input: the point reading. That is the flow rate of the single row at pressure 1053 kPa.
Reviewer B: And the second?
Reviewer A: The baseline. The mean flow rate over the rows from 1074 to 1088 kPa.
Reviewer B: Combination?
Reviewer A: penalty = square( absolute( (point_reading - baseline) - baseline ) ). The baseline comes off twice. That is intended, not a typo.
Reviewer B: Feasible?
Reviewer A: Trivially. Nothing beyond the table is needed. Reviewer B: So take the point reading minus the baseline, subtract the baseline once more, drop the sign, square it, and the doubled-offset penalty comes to 1996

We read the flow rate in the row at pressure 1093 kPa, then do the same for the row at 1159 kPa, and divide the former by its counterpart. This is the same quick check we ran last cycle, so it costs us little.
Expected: 0.93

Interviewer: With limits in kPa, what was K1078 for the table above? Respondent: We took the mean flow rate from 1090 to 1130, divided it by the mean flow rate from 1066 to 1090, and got 1.00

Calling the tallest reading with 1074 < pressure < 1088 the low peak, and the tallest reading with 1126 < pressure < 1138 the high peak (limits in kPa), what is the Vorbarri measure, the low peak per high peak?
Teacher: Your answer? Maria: 0.94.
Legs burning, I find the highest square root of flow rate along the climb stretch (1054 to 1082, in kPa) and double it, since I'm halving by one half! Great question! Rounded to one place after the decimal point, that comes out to 13.5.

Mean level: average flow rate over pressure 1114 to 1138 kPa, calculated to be 47.3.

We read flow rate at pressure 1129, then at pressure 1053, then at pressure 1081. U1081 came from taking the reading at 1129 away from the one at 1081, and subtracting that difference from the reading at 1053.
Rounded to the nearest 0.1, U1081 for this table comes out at 51.5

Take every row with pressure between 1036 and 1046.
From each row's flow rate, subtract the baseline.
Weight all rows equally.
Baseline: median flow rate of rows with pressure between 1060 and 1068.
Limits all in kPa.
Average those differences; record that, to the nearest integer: 3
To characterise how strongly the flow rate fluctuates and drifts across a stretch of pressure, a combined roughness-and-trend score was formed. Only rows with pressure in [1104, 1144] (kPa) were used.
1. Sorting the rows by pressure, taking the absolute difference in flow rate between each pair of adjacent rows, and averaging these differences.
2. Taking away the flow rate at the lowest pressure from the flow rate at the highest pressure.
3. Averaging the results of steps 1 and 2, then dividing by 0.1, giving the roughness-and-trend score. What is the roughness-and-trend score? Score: 24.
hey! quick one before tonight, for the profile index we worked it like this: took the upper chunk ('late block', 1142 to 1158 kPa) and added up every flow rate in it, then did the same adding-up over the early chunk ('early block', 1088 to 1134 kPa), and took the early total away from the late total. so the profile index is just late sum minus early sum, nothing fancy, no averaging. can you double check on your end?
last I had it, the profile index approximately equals -631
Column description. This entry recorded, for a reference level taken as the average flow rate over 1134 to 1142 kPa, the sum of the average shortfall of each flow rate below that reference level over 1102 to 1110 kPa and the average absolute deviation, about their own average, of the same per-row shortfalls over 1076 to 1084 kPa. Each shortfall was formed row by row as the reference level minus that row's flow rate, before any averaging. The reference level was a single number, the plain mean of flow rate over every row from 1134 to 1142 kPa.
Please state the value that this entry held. 6.9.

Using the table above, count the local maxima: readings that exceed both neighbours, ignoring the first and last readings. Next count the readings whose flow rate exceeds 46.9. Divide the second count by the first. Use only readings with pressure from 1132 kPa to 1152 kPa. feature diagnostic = 10.0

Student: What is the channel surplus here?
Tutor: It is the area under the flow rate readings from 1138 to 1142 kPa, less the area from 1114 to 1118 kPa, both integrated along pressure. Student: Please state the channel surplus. 16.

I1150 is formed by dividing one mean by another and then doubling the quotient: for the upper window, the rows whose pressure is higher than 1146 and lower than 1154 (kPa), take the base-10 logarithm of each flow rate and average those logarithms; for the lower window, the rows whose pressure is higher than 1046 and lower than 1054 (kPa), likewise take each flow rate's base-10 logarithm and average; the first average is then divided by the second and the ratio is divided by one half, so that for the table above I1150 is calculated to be 2.07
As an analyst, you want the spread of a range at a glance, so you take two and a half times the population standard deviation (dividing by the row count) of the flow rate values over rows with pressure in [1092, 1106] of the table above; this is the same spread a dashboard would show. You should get 2.9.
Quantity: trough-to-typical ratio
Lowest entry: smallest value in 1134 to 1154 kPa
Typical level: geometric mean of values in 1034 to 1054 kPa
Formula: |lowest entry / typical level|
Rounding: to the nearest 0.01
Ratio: 1.06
